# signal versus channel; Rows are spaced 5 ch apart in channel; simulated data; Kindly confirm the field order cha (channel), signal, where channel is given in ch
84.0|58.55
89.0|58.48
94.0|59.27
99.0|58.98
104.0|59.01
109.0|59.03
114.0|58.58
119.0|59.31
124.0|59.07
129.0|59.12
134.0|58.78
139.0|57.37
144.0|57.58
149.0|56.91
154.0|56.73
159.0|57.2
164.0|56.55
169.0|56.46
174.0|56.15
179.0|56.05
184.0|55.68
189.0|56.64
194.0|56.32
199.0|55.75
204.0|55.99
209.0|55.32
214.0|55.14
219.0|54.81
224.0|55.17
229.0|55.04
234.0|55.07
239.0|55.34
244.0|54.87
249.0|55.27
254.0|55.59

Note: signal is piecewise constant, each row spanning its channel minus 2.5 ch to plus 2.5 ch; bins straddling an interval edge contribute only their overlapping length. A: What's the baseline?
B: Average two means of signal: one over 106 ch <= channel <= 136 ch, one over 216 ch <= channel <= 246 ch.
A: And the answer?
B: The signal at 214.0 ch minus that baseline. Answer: -1.9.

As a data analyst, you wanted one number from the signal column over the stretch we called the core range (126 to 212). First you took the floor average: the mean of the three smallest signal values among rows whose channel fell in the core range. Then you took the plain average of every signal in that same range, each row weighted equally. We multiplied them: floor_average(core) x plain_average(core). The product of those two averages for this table 3154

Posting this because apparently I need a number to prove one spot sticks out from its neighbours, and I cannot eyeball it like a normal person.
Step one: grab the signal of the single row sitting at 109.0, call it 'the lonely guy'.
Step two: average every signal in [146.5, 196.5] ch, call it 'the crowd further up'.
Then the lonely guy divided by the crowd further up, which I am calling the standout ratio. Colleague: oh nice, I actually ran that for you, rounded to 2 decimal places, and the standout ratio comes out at 1.05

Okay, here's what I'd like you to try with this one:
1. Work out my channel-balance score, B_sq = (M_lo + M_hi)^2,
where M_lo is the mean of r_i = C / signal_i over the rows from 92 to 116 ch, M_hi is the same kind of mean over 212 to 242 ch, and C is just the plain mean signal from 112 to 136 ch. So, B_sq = 4.29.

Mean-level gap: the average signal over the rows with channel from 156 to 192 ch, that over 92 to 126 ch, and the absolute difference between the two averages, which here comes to 2.6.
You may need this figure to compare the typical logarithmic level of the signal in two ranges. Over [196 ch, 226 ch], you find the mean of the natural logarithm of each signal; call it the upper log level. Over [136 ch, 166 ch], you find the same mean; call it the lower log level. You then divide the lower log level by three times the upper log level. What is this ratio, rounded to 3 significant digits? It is 0.336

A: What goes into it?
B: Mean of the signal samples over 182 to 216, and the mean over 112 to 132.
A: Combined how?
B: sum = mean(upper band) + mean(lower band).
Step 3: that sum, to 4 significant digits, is 114.9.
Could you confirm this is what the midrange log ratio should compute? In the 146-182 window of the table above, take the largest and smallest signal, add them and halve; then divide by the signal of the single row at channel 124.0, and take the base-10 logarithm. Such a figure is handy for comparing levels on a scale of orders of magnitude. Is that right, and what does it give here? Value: -0.018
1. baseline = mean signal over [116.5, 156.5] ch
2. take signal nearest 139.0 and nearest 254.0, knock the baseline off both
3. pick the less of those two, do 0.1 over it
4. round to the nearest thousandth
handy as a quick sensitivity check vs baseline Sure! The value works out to -0.040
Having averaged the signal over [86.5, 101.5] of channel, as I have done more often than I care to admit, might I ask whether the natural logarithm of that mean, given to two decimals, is 4.08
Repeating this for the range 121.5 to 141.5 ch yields 4.07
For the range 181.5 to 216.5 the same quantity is 4.02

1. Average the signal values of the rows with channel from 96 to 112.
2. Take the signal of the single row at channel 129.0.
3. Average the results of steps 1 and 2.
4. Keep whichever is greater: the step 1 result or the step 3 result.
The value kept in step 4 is 59.1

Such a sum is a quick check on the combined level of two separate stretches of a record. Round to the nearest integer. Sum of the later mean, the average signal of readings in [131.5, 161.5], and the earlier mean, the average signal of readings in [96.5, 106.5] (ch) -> 116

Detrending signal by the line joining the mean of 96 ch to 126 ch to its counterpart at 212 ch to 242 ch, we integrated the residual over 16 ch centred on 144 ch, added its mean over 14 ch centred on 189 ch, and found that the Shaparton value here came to -9.3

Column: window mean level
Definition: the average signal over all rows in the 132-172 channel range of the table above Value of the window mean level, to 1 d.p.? 57.2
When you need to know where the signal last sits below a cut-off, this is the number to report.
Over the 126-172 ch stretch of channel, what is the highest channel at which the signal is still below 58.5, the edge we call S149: 169.0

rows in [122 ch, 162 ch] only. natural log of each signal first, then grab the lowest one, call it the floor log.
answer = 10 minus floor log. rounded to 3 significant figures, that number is 5.96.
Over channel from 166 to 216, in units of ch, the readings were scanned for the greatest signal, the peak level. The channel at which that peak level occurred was 189.0 ch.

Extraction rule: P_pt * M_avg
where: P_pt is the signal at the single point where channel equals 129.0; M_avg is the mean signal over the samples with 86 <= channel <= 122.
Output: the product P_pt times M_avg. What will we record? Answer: 3485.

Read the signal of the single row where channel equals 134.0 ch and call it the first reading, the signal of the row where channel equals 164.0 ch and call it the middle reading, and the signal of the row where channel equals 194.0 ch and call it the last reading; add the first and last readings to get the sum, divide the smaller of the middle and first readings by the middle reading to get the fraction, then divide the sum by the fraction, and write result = 115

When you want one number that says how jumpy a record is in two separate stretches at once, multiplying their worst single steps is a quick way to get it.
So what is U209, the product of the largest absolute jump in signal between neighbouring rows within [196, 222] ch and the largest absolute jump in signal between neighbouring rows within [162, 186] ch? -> 0.25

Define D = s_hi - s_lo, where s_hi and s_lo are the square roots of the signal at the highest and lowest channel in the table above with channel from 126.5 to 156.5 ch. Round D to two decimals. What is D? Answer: -0.16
